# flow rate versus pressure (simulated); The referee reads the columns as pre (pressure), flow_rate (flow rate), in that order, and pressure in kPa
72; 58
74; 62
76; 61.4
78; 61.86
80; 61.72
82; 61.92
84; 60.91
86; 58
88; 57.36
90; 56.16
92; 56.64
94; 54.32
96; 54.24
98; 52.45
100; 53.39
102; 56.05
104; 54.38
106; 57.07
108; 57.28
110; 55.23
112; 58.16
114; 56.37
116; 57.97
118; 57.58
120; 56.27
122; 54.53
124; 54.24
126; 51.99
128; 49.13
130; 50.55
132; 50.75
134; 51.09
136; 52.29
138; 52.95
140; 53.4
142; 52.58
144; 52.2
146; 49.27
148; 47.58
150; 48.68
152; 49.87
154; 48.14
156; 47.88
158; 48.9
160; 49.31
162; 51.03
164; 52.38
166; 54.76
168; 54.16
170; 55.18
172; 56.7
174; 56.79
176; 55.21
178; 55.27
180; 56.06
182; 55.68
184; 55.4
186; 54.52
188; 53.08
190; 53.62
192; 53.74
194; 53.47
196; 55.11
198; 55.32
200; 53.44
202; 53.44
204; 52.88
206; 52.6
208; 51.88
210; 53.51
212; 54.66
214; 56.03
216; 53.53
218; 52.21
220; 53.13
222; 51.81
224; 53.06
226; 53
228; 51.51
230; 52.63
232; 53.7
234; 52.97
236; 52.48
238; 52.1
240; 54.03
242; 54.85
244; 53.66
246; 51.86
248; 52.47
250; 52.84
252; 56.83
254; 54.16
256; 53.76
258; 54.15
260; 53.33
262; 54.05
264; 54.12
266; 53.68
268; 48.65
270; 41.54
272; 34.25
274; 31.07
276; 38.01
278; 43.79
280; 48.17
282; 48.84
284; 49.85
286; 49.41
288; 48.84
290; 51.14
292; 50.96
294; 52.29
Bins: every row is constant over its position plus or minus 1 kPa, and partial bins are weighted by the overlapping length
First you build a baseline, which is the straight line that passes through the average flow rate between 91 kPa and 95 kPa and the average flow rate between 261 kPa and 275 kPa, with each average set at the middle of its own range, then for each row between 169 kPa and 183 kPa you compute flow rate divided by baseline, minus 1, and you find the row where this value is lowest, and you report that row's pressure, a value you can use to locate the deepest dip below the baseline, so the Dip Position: 170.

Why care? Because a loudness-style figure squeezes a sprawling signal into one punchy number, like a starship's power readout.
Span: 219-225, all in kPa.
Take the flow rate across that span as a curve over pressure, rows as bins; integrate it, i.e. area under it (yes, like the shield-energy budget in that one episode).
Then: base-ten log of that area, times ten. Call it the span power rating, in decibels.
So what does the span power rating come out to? 25.0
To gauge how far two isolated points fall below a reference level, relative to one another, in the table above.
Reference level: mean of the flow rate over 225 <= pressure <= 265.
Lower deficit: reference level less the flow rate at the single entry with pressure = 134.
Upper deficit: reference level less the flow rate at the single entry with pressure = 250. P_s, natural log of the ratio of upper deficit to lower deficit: -1.4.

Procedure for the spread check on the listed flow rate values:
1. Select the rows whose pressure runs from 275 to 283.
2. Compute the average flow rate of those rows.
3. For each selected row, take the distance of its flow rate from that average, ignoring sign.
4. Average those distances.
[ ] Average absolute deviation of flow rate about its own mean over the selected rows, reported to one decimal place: 3.8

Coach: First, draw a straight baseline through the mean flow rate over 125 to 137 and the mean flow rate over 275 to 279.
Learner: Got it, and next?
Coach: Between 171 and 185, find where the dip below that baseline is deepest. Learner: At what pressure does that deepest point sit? 176 kPa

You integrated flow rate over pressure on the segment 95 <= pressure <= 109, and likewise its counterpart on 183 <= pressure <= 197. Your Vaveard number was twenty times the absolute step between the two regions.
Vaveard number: 237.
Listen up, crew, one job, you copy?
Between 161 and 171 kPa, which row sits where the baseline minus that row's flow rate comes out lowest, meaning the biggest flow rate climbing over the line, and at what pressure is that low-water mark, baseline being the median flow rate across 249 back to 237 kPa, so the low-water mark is 170 kPa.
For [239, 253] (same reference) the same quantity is 252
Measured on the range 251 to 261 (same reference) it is 252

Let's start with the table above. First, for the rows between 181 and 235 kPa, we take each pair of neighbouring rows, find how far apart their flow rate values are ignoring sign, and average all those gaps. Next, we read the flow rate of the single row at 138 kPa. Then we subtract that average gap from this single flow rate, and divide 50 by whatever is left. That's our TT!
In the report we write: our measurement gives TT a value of 0.962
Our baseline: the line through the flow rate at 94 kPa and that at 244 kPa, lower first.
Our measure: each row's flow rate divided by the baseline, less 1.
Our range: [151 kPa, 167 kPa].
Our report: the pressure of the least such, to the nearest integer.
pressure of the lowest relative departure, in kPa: 156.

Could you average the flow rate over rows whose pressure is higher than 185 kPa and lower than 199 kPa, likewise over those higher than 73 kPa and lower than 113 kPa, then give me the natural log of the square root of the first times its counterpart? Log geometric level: 4.02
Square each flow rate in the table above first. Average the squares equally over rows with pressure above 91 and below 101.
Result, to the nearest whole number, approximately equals 2940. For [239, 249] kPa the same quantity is 2850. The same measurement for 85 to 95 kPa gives 3193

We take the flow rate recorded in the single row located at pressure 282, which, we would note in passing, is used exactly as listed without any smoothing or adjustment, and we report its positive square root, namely 6.99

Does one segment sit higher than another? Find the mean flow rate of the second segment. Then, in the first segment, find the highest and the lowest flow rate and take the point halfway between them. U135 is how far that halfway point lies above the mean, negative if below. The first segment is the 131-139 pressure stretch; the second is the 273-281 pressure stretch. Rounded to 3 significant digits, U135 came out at 11.6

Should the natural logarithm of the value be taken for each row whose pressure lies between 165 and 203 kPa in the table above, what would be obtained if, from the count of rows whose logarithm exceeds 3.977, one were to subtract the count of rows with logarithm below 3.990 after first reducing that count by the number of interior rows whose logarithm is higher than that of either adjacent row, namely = 16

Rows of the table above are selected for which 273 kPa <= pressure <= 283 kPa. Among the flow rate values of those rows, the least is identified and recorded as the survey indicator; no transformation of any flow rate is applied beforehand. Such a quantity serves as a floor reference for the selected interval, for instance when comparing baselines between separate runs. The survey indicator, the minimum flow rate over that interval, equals 31.07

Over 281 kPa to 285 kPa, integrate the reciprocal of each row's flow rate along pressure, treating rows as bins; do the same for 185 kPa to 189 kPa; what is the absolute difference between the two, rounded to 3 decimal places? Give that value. 0.007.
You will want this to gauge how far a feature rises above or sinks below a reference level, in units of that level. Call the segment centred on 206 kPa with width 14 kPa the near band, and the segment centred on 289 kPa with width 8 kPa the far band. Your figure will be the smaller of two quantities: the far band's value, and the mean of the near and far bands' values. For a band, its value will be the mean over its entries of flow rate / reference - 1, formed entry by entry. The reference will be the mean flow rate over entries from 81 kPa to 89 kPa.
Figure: -0.159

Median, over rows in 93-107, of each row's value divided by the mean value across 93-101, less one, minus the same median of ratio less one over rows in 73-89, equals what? -0.14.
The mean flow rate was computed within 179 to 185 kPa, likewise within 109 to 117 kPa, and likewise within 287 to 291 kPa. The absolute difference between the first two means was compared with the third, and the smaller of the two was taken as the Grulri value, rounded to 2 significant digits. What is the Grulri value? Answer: 1.2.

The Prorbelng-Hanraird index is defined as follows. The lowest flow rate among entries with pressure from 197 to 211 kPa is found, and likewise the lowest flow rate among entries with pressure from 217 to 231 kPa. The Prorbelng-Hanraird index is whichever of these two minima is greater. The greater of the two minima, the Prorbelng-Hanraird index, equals 51.9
